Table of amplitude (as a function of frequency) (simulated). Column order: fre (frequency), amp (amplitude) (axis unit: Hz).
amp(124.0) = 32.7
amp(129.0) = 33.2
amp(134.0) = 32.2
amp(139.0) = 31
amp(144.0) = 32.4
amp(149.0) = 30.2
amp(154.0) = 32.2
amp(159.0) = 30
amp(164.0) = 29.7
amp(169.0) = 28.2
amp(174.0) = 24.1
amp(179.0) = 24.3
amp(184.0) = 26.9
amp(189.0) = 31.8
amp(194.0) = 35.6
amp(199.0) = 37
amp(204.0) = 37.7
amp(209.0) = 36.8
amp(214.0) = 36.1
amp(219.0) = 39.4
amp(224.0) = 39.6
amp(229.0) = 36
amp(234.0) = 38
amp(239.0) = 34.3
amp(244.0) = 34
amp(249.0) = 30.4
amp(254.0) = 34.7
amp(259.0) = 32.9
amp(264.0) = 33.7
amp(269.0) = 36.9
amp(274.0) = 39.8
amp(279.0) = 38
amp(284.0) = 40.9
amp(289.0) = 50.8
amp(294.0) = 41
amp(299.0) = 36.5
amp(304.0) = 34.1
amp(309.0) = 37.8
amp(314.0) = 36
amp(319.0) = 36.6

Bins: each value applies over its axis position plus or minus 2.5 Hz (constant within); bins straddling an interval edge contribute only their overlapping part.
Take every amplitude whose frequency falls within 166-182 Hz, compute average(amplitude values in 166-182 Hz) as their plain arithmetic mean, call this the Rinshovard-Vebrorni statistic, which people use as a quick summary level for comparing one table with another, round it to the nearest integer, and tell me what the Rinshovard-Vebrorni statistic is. 26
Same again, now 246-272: 34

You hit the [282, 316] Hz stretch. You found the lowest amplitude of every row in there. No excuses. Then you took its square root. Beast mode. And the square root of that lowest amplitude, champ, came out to 5.8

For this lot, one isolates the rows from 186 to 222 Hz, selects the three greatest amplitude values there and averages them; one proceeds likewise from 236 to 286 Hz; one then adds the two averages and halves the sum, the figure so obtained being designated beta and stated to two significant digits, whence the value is 39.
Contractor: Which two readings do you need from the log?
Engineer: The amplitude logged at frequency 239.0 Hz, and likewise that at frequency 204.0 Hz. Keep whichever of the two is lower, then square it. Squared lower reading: 1176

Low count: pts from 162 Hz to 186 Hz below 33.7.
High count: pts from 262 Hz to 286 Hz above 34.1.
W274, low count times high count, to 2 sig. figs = 20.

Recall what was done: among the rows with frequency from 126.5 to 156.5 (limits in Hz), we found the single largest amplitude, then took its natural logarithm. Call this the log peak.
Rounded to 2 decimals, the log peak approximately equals 3.50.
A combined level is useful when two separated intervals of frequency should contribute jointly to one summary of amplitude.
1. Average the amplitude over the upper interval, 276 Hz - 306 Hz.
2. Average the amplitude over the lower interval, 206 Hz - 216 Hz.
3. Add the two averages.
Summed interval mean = 77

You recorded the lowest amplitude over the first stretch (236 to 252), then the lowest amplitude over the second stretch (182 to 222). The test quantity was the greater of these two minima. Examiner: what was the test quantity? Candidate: 30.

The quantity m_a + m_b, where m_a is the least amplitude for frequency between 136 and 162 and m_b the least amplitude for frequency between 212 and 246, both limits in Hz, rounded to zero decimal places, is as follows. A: 64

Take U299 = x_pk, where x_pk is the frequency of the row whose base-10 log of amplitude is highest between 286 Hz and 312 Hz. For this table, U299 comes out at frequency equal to 289.0 Hz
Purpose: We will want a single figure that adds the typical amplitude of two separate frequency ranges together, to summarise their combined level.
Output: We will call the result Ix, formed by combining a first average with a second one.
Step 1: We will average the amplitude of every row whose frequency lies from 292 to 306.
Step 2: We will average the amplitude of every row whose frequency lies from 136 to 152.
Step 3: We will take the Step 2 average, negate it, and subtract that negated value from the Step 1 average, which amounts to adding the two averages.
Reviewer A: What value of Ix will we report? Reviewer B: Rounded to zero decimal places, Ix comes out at 68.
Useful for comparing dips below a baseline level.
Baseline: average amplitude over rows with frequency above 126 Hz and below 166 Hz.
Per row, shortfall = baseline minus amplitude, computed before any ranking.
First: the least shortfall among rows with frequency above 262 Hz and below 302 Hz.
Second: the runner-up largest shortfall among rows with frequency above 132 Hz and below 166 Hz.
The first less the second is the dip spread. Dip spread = -21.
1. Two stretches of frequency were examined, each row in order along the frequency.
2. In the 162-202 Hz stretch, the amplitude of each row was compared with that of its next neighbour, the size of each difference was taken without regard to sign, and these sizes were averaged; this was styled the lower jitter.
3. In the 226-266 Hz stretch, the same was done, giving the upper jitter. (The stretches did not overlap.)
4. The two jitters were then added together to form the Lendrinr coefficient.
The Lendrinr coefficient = 5.0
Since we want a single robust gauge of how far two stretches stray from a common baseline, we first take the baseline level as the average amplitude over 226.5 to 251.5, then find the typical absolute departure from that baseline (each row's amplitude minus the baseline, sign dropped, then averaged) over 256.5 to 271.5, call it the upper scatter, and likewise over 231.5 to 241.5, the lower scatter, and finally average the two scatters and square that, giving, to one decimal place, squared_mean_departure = 3.0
